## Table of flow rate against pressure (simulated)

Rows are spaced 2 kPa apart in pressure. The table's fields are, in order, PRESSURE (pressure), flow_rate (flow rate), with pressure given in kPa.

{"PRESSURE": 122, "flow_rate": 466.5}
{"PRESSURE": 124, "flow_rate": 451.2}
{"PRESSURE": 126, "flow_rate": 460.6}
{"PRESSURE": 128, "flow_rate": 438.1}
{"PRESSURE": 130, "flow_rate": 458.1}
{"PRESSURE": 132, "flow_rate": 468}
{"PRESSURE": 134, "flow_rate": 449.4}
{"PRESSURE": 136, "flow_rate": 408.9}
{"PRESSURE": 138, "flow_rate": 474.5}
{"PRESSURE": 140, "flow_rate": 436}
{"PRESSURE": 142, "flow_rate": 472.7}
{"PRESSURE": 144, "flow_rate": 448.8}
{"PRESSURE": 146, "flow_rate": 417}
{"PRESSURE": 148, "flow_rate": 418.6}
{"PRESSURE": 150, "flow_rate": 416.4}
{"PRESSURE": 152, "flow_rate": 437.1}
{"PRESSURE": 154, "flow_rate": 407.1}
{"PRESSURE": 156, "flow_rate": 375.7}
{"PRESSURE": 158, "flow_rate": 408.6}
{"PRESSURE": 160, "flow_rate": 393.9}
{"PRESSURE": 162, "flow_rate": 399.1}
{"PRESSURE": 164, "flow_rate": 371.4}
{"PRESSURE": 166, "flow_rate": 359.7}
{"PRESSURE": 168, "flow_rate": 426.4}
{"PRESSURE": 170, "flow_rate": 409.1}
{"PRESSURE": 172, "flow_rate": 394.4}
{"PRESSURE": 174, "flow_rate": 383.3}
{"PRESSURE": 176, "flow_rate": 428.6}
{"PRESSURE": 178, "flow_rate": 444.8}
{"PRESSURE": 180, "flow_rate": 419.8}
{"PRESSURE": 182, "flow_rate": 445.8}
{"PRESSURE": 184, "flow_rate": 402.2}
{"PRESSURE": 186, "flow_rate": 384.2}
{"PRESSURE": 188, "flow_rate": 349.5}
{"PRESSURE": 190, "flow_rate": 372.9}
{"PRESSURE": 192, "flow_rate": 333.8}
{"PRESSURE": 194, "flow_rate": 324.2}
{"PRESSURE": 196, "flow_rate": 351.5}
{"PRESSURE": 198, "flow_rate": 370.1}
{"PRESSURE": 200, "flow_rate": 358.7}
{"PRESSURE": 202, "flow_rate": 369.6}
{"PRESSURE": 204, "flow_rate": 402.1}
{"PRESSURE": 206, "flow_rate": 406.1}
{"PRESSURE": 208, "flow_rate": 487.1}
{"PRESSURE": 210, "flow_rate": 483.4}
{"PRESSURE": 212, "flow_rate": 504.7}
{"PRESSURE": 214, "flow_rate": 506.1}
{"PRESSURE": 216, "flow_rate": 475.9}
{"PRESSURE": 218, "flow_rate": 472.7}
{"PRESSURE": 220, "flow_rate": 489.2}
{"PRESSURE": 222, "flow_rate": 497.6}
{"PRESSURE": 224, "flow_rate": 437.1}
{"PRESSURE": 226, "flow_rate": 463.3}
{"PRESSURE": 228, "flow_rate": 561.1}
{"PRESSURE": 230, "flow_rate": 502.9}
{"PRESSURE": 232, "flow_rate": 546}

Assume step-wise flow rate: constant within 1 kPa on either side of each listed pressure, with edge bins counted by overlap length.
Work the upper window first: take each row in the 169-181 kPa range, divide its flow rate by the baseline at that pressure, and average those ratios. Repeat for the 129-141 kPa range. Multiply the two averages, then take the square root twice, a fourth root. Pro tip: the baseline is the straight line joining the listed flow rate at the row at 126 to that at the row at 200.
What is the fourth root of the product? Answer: 1.01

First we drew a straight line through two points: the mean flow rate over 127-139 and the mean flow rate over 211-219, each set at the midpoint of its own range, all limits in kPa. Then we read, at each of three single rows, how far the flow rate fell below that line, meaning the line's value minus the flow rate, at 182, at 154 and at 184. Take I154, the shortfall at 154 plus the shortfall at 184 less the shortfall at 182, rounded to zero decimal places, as 97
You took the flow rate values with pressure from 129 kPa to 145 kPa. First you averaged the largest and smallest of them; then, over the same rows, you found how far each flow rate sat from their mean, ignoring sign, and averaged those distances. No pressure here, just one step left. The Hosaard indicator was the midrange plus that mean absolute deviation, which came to 458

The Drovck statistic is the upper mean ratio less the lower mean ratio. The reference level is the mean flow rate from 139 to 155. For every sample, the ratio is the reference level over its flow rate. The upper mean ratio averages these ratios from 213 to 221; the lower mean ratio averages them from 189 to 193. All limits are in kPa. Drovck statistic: -0.34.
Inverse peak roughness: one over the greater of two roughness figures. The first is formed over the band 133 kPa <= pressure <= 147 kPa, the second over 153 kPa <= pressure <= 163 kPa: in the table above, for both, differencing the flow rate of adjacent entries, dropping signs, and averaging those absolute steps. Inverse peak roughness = 0.025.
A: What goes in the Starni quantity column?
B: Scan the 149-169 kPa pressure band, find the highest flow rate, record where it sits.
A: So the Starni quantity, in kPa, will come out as 152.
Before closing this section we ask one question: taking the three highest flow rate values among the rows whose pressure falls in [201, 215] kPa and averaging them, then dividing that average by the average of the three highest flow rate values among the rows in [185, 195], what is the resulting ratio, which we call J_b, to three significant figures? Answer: 1.35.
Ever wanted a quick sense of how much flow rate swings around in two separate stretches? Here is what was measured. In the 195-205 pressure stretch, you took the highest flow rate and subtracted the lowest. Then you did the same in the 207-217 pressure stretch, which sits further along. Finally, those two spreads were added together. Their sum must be 81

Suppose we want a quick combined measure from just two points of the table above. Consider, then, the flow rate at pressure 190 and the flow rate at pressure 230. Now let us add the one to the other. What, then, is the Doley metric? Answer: 876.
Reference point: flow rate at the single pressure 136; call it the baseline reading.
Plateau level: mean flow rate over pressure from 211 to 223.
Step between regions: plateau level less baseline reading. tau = 82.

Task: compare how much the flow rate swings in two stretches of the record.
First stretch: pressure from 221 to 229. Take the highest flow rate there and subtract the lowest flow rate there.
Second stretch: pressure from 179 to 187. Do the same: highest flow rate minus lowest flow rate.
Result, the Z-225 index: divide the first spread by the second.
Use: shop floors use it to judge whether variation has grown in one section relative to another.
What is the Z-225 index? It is 2.0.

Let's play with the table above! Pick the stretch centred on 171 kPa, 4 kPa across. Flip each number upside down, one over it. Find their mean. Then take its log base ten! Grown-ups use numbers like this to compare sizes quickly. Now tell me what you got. -2.60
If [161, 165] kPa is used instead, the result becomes -2.59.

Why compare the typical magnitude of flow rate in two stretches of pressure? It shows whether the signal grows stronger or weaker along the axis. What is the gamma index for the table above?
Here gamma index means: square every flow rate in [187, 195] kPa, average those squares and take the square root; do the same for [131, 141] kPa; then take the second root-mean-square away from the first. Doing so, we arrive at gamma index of -102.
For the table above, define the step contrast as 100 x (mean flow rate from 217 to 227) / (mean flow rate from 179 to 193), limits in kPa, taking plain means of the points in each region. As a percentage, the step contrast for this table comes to 122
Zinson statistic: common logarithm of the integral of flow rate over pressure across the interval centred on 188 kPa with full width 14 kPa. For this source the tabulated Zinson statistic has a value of 3.7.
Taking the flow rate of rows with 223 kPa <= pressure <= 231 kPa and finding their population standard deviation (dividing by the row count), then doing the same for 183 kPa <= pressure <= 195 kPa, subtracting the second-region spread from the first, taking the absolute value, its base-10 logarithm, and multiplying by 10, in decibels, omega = 13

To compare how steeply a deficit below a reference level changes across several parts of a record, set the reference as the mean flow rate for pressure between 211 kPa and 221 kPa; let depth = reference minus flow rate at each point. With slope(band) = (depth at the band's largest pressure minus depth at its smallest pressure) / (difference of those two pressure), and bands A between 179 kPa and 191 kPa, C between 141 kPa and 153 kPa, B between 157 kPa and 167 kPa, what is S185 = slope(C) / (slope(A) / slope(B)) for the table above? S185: 4.6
